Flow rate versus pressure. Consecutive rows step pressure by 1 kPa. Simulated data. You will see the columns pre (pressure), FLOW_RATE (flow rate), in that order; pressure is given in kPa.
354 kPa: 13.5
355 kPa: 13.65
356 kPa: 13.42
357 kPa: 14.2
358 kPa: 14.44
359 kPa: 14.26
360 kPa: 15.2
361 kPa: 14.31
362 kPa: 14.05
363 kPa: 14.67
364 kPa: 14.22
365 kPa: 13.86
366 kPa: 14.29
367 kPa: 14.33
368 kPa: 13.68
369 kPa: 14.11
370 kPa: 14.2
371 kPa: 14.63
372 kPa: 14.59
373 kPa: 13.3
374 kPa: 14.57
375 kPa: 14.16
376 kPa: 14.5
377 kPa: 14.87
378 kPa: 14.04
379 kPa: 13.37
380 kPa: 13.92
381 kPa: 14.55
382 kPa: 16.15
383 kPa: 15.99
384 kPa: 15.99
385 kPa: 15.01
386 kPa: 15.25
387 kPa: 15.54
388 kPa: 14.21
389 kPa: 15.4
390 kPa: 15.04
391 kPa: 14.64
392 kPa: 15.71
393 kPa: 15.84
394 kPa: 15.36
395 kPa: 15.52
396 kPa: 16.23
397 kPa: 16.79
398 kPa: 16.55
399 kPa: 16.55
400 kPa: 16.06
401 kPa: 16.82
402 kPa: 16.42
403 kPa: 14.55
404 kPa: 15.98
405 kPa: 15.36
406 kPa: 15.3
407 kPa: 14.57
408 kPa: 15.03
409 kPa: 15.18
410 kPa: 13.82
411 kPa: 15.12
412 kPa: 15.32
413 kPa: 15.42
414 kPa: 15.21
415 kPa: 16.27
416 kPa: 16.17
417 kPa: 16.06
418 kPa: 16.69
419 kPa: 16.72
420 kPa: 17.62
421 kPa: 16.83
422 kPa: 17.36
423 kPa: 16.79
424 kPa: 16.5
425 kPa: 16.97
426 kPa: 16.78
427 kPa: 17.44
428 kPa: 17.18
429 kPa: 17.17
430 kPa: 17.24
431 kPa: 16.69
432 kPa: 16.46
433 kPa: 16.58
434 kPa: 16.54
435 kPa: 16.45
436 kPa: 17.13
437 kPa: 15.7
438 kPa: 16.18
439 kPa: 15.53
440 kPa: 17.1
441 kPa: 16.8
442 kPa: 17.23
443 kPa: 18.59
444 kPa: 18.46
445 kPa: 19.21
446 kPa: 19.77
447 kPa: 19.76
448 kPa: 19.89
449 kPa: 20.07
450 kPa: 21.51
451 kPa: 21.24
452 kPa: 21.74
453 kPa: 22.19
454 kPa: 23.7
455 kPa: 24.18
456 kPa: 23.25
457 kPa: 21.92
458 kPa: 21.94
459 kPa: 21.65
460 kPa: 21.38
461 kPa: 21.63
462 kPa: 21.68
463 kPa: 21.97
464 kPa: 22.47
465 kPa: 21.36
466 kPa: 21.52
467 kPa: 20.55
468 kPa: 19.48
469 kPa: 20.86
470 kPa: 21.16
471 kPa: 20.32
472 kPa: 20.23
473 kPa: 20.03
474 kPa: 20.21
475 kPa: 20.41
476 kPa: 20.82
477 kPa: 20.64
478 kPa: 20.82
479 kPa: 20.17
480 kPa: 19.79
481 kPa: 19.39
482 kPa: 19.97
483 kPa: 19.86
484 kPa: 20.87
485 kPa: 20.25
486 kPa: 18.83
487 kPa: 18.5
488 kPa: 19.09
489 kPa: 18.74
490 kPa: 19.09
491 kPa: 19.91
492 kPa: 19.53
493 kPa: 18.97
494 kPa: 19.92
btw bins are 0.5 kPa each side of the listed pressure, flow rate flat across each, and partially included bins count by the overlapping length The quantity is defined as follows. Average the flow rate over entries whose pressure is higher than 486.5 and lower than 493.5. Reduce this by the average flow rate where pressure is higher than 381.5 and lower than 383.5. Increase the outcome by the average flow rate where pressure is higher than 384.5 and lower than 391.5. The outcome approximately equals 18.1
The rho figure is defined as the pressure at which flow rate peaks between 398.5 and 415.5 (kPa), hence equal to 401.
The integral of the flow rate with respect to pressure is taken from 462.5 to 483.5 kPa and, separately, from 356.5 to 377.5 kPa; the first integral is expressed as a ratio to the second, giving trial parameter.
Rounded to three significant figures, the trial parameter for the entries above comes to 1.44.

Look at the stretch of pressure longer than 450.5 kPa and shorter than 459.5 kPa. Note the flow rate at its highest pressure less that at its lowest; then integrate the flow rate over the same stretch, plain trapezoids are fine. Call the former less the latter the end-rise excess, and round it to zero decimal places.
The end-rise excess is -201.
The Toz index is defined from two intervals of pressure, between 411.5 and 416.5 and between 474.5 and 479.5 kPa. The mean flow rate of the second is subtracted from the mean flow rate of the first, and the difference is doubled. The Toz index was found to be -10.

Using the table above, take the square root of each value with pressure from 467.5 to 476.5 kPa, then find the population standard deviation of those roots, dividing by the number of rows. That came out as 0.053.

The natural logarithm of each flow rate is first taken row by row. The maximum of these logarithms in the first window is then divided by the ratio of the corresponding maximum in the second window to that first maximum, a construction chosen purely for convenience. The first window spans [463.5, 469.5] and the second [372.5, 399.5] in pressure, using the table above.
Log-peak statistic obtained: 3.43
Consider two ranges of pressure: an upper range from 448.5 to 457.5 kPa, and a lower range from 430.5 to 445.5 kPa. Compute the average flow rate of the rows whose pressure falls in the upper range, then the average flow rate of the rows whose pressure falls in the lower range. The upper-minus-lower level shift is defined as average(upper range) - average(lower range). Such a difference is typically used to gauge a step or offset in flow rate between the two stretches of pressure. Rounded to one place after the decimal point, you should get 5.2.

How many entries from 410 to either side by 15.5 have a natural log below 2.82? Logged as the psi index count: 24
